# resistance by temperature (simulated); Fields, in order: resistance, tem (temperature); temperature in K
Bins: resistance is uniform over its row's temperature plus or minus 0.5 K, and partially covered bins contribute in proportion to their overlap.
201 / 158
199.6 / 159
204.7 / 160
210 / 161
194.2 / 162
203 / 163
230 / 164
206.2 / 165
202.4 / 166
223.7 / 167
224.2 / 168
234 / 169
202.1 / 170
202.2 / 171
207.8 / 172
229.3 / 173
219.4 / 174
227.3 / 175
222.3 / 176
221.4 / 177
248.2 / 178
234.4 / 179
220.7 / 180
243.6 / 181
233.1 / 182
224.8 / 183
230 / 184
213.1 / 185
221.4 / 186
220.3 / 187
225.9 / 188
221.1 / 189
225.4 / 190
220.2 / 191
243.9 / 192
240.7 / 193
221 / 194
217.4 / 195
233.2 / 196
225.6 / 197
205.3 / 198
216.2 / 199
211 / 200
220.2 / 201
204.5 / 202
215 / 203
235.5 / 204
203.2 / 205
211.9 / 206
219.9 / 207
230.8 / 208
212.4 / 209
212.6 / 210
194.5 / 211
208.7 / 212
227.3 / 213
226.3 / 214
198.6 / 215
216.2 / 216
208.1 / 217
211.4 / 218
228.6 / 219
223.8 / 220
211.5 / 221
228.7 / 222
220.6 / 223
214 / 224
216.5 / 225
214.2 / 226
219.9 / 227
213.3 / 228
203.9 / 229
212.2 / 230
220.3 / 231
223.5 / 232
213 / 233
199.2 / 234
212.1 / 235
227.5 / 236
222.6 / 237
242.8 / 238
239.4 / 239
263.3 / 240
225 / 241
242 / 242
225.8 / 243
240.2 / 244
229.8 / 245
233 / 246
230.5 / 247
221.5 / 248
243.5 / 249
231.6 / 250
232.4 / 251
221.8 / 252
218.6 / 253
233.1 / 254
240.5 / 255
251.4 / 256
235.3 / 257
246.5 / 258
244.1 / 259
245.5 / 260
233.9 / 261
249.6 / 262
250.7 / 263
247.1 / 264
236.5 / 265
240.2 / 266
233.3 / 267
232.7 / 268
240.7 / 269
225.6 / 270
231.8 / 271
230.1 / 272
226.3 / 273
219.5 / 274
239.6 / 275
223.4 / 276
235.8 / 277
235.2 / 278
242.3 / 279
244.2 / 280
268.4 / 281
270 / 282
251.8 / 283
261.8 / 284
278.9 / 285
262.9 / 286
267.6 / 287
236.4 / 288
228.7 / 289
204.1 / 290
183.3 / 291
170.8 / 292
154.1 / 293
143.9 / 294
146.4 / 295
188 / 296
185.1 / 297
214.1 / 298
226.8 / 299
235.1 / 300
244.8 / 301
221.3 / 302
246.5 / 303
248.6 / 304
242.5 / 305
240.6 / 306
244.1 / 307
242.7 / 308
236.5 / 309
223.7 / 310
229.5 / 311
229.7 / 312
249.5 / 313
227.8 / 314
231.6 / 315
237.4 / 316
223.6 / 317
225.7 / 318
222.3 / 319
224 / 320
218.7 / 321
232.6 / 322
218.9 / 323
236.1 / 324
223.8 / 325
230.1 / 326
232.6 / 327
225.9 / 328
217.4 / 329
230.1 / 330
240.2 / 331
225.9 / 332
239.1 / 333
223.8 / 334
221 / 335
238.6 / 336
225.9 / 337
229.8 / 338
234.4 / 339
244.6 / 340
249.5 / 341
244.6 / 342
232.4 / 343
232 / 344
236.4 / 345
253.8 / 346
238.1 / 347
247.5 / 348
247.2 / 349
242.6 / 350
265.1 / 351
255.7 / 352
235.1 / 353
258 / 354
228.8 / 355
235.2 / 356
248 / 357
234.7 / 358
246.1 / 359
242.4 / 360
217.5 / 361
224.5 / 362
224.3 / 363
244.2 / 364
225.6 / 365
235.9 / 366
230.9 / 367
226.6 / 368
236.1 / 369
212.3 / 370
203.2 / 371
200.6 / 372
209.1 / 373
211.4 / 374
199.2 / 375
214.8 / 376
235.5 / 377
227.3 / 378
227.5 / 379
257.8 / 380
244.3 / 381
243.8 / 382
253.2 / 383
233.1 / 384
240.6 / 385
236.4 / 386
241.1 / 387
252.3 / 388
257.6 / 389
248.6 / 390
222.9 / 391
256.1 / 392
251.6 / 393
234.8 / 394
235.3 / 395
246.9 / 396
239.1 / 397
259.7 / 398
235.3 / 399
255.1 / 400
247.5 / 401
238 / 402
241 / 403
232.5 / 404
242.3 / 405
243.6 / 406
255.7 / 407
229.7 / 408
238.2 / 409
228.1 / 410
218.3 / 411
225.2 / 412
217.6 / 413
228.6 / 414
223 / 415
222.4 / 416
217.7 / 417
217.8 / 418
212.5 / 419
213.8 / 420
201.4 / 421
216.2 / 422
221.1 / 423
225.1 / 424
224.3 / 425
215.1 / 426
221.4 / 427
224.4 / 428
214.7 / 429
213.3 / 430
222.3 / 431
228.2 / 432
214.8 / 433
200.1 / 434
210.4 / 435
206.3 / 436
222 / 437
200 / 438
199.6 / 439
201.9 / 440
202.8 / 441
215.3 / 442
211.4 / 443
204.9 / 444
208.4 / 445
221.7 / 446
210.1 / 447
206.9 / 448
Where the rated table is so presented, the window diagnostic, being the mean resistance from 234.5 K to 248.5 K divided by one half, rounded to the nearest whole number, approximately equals 465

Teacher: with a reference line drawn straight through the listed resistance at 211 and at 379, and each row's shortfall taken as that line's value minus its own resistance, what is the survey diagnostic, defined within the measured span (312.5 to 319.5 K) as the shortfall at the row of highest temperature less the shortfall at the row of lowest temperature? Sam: 28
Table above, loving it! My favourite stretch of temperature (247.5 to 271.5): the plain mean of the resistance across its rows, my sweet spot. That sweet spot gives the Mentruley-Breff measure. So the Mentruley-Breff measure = 237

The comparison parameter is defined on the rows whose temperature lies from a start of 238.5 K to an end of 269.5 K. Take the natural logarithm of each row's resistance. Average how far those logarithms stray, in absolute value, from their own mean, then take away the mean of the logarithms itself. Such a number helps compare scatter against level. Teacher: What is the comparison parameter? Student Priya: -5.44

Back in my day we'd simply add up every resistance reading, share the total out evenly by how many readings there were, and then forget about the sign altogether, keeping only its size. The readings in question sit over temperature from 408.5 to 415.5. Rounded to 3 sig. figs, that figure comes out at 226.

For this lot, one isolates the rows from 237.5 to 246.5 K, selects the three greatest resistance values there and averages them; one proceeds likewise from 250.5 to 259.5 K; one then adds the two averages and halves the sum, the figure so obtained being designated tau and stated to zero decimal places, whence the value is 248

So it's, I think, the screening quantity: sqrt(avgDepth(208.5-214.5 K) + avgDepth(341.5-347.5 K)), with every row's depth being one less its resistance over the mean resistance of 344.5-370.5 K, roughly 0.31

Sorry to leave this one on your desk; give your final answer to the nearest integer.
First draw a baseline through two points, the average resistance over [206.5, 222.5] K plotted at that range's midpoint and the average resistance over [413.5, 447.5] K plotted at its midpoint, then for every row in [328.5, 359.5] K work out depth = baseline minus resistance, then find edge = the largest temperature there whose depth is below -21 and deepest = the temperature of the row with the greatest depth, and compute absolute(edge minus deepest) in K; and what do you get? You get 30 K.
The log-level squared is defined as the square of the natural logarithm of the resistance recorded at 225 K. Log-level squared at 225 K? 28.9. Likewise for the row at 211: 27.8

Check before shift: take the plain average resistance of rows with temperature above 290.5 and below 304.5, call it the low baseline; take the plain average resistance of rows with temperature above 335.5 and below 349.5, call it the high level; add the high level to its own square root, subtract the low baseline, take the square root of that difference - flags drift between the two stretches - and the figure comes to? 7.4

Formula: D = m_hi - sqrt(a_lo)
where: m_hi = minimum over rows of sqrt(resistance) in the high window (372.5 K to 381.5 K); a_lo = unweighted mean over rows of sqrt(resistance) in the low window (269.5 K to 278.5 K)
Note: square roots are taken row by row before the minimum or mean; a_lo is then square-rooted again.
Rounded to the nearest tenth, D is 10.2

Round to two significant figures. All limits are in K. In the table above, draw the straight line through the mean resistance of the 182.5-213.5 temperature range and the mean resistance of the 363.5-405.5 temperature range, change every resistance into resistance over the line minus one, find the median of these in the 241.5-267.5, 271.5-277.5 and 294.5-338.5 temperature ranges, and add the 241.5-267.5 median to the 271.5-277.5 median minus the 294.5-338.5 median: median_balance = 0.063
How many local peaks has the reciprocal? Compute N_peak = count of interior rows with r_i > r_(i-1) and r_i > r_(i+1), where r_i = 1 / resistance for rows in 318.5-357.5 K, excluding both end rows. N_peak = 12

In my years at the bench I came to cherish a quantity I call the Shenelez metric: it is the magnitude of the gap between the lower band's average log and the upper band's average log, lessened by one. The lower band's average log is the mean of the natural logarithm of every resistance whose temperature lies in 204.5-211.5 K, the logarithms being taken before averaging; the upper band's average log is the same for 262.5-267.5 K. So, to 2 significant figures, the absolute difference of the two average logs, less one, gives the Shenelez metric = -0.87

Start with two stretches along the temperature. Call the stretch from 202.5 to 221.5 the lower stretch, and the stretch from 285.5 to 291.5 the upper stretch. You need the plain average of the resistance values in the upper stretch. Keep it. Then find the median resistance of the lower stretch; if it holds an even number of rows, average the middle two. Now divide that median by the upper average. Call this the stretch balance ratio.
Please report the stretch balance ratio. 0.92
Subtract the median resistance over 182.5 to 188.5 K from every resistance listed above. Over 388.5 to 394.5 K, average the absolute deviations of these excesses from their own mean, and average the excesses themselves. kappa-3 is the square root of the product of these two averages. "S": 15.6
